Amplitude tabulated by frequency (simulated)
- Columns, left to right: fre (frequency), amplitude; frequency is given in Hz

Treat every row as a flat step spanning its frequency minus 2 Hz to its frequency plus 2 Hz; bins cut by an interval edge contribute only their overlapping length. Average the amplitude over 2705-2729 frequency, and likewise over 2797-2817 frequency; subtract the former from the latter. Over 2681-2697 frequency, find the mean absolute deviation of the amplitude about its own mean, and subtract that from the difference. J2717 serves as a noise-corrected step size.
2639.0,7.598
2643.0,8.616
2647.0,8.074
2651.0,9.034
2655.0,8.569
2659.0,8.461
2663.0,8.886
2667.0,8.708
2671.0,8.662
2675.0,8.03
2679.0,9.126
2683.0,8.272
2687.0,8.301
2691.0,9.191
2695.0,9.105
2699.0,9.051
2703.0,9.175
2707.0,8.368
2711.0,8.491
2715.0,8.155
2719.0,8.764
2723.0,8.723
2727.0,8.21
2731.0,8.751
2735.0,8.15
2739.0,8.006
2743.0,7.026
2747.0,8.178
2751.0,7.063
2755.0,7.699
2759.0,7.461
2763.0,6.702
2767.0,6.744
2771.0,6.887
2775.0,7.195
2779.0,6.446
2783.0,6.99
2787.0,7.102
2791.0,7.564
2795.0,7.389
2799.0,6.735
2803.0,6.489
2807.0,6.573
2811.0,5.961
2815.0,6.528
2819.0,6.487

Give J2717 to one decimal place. -2.4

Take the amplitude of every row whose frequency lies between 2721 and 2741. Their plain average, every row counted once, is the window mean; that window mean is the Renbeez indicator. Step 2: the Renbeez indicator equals 8.4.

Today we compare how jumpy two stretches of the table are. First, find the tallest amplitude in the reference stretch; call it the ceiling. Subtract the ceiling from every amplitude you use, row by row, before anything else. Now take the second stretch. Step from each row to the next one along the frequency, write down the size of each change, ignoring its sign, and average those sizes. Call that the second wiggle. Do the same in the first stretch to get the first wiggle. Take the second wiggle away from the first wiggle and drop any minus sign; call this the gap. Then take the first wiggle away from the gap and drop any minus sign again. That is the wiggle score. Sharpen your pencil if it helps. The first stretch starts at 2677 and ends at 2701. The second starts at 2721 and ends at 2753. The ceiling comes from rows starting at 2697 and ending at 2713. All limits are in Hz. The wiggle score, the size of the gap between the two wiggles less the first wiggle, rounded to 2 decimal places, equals 0.04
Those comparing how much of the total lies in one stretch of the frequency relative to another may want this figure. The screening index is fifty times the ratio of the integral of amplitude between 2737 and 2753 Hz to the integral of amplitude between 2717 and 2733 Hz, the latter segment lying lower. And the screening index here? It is 44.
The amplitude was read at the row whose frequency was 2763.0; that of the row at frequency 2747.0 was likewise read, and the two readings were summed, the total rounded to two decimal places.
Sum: 14.88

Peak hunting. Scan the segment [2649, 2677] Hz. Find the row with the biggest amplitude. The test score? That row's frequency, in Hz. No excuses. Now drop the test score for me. 2651.0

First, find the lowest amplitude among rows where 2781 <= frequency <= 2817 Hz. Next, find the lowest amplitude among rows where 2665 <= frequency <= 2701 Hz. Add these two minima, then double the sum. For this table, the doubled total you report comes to 28.0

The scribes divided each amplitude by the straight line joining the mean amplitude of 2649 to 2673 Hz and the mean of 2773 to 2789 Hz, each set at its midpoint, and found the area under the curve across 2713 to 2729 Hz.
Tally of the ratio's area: 17 Hz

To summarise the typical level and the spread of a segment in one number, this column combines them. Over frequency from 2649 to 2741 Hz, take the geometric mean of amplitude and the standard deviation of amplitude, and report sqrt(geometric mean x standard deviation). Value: 1.8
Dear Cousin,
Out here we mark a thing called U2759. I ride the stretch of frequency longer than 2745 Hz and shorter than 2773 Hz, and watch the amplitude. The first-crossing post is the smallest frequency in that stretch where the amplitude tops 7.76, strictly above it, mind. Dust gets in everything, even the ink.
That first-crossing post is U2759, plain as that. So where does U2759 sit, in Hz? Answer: 2747.0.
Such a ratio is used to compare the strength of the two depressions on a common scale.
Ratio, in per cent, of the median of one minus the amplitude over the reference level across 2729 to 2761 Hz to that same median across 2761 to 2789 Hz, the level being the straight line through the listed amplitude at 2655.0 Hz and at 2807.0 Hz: -296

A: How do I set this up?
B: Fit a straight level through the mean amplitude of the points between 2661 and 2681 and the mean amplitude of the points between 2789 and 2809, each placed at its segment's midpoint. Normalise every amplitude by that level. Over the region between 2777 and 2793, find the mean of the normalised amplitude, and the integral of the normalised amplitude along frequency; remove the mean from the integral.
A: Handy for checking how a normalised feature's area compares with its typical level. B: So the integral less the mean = 14.8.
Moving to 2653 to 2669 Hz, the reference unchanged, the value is 14.7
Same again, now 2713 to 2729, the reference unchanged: 15.9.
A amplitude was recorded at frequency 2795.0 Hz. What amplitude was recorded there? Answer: 7.389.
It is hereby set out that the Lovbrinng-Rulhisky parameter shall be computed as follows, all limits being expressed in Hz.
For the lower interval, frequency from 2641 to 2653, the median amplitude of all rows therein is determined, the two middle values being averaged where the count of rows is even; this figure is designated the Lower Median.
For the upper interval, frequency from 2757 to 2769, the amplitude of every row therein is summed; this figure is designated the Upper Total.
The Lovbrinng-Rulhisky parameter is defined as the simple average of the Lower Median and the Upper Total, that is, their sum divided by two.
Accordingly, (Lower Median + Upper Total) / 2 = 15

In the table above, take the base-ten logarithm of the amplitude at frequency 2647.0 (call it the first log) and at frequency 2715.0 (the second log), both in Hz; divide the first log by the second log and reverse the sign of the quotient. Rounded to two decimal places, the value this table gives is -1.00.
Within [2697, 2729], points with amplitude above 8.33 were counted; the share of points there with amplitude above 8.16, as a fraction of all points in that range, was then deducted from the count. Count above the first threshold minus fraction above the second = 5.1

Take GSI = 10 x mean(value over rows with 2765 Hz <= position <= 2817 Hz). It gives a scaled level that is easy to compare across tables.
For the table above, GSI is 68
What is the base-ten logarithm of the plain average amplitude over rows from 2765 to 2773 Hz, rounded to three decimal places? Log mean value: 0.833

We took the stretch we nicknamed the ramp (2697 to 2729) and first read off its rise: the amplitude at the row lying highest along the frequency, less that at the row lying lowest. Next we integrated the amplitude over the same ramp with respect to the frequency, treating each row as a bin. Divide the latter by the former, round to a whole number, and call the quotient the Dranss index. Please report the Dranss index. -328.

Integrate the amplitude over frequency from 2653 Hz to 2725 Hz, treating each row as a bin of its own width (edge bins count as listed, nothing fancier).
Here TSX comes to 624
